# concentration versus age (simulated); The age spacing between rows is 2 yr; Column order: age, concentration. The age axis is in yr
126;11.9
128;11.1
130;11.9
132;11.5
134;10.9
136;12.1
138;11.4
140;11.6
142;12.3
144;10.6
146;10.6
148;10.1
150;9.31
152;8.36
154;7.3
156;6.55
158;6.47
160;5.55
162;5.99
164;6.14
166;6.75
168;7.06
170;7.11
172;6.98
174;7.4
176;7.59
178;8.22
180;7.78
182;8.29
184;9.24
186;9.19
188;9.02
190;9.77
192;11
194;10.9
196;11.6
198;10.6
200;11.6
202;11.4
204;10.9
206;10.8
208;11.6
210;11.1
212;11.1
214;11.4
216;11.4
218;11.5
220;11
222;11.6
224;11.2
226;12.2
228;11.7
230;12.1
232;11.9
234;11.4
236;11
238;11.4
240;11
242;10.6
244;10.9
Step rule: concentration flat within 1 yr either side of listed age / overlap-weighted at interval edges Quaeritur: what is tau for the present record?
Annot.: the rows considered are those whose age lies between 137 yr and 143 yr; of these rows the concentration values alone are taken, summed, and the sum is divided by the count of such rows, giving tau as 11.8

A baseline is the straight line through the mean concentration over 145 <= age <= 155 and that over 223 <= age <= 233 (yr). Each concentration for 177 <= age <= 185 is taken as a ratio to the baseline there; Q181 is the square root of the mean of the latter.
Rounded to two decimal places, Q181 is 0.91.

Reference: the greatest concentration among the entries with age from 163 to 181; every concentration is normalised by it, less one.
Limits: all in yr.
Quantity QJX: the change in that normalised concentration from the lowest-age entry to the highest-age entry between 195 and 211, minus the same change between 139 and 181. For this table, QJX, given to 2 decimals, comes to 0.40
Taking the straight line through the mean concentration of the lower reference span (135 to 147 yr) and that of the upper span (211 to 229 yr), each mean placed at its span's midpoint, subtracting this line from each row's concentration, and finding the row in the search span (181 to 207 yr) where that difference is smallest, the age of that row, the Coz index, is 182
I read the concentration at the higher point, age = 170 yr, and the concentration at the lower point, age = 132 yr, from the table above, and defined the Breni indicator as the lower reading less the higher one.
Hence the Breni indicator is 4.4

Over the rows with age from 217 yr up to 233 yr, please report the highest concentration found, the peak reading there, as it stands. 12.2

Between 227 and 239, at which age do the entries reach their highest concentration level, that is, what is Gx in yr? 230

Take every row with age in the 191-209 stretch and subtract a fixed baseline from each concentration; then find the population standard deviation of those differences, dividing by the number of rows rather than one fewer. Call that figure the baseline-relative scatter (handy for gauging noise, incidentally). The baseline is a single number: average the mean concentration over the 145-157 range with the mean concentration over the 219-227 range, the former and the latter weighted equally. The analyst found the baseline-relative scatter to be 0.37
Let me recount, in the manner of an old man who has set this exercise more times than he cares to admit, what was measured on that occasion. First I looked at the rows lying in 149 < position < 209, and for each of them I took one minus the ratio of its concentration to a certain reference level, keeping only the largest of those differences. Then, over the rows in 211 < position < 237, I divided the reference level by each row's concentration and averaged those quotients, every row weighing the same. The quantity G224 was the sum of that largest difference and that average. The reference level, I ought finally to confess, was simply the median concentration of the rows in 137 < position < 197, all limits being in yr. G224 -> 1.06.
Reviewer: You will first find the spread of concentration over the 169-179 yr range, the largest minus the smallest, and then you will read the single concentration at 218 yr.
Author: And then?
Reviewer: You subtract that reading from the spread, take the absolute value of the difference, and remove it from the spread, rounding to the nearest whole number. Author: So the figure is -9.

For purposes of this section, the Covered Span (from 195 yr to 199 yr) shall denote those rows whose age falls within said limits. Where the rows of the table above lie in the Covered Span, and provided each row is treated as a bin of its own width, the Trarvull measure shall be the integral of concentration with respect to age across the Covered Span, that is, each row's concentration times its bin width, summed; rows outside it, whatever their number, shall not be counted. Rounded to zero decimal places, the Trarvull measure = 44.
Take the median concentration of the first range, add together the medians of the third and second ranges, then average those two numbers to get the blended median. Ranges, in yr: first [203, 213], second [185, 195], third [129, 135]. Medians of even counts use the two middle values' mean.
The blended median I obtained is 16.2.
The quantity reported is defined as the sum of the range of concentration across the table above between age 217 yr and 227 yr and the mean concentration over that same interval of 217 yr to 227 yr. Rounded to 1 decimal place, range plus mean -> 12.7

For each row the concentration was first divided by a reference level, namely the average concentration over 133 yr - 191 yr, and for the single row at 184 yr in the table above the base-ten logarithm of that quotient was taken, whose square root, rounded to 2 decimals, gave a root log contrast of 0.18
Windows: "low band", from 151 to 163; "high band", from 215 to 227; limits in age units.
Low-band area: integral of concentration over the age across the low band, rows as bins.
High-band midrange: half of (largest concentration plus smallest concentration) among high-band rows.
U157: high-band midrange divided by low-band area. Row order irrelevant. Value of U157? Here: 0.14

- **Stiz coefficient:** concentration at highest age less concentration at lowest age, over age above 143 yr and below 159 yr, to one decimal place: -4.1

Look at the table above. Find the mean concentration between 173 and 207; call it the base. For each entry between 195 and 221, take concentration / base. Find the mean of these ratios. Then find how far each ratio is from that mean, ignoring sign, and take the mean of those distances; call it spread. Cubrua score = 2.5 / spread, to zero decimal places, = 84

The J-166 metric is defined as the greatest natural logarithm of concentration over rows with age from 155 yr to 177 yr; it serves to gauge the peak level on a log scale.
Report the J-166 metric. 2.03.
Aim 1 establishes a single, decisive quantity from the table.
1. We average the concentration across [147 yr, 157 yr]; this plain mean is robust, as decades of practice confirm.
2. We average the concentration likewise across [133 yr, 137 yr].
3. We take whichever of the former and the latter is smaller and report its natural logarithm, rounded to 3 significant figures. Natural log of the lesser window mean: 2.12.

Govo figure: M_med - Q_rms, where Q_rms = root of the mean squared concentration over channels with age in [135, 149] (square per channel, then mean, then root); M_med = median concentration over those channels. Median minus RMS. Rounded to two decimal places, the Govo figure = 0.13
